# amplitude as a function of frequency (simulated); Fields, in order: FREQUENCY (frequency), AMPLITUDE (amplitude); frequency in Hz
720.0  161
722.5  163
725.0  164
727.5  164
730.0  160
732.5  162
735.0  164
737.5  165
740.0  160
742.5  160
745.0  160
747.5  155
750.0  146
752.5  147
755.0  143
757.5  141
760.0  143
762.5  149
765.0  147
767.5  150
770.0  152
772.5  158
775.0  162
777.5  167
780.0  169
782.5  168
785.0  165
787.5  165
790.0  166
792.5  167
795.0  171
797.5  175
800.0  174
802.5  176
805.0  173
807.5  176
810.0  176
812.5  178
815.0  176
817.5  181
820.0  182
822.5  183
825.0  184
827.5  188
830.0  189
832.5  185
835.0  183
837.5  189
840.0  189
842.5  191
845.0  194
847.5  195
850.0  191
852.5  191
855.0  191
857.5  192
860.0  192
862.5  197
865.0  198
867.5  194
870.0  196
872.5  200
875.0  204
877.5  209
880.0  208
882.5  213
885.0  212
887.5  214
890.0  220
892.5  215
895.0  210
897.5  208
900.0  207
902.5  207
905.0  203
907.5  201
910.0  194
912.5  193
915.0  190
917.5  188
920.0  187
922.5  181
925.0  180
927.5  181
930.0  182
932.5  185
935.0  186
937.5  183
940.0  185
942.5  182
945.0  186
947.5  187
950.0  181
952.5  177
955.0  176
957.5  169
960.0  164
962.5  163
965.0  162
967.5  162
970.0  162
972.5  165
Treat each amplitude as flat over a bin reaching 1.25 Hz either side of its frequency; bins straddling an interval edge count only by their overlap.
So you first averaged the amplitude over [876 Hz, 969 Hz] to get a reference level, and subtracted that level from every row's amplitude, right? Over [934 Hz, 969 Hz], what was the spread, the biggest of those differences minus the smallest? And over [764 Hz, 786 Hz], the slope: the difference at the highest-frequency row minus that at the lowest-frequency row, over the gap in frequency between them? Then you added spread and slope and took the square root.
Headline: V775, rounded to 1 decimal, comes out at 5.1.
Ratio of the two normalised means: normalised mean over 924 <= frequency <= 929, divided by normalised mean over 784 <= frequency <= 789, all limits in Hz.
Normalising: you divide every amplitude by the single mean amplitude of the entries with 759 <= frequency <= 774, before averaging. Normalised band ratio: 1.09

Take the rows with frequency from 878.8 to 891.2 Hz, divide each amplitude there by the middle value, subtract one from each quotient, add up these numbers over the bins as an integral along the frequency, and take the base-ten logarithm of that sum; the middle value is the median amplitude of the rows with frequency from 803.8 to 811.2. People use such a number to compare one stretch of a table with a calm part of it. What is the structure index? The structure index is 0.4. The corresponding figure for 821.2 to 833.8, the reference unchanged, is -0.2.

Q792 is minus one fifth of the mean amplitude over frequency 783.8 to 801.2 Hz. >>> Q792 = -33.8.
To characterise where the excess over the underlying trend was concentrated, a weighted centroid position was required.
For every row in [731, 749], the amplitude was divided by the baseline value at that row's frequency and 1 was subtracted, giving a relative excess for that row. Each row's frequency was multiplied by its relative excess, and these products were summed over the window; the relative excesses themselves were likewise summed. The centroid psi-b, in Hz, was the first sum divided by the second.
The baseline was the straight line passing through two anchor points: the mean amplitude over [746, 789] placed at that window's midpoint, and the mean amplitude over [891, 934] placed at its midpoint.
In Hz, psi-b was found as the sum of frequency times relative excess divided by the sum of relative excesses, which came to 738.6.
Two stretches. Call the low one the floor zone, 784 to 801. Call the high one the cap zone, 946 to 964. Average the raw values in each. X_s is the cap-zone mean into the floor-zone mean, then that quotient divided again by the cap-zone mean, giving 0.0056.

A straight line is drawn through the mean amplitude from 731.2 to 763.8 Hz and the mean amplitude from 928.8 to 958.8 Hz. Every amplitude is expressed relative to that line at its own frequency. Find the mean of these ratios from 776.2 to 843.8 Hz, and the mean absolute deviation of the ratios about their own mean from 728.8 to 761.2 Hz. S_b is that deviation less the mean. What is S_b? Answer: -1.03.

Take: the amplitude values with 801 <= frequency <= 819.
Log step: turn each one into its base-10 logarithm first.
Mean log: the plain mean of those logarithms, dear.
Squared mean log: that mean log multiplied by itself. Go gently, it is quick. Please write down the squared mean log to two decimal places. 5.05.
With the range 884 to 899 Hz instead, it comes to 5.42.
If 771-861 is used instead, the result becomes 5.07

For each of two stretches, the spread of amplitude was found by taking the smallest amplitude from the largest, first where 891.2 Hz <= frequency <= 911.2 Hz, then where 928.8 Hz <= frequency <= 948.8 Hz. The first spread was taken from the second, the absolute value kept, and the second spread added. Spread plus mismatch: 21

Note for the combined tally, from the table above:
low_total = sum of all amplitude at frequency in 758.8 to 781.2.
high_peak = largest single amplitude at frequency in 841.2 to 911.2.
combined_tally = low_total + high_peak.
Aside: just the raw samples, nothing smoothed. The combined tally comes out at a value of 1617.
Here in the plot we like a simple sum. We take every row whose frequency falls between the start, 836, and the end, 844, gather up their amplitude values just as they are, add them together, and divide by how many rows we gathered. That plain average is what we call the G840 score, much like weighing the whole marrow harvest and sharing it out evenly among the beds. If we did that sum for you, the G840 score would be 190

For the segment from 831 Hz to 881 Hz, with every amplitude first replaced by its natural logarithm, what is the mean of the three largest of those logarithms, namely 5.33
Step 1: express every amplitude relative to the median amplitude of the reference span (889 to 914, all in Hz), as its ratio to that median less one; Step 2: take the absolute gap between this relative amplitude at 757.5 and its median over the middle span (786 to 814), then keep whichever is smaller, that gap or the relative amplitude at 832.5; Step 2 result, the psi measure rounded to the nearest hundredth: -0.11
